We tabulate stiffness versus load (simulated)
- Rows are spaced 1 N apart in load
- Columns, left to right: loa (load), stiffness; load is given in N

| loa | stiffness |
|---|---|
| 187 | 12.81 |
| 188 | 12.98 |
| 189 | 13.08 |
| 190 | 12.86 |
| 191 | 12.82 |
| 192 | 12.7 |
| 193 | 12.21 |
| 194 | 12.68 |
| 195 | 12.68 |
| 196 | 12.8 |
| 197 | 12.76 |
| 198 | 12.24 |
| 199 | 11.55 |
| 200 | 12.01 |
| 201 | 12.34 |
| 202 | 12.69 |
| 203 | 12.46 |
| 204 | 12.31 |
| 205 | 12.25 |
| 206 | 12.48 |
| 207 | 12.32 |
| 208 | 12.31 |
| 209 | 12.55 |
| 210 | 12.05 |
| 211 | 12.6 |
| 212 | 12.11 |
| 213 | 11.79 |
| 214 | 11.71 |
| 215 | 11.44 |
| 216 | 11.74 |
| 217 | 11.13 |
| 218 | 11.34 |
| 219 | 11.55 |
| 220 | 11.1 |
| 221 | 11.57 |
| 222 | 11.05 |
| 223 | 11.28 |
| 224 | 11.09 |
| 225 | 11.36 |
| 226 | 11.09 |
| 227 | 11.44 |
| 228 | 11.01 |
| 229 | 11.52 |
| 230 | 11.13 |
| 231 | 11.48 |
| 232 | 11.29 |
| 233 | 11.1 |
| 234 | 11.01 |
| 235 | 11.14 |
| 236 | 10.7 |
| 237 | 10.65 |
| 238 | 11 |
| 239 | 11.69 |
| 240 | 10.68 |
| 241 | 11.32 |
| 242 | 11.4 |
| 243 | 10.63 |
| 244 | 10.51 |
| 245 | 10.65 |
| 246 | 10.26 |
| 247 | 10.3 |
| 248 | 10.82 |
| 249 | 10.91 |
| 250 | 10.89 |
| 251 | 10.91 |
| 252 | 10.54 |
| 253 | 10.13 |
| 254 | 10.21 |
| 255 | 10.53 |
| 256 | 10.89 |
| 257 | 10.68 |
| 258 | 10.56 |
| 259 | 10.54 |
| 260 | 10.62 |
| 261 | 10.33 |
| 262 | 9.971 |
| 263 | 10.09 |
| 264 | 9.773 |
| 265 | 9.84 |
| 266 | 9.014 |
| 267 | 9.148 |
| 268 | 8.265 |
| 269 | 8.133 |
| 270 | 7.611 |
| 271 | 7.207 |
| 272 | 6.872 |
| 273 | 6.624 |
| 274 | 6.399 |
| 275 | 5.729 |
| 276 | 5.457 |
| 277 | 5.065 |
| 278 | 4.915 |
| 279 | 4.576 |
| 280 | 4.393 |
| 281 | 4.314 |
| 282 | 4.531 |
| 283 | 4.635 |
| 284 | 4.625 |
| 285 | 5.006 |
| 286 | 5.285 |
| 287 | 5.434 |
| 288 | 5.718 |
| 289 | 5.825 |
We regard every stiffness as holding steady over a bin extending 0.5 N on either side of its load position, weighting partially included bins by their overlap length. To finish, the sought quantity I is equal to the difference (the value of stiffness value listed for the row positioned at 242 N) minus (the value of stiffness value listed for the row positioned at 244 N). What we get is 0.9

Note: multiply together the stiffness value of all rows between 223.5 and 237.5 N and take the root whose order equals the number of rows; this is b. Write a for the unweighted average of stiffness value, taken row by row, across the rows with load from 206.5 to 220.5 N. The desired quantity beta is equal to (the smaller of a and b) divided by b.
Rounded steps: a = 11.8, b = 11.1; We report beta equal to 1.00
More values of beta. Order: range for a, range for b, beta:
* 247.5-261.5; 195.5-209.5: 0.86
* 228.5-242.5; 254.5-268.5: 1.00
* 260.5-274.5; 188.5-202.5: 0.68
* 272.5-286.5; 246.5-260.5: 0.48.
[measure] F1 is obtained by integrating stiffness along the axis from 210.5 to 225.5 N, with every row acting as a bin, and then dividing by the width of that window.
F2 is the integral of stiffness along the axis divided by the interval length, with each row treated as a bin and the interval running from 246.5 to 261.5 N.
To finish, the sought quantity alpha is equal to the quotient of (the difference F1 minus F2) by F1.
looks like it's 0.1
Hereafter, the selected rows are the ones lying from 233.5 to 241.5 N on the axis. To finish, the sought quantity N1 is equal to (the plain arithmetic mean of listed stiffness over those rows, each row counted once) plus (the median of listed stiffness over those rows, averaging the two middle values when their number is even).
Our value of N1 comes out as 22.0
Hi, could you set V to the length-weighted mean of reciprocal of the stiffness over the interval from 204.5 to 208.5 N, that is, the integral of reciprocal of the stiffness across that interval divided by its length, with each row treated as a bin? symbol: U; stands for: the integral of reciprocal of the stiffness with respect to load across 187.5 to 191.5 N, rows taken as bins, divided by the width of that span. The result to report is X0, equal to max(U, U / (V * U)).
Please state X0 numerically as 12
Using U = 0.077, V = 0.08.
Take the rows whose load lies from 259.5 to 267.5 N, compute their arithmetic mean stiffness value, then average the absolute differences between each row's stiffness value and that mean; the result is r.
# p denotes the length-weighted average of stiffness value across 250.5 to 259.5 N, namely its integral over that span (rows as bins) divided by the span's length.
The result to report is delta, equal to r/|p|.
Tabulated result 0.038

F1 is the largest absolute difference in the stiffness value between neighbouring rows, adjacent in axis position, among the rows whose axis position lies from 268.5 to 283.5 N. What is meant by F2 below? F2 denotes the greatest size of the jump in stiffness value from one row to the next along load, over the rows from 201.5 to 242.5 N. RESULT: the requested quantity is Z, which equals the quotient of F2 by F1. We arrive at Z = 1.5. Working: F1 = 0.67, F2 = 1.0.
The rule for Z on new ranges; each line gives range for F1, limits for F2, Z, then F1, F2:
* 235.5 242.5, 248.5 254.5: 0.4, 1.01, 0.4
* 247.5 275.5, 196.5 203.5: 0.8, 0.88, 0.7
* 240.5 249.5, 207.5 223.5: 0.8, 0.77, 0.6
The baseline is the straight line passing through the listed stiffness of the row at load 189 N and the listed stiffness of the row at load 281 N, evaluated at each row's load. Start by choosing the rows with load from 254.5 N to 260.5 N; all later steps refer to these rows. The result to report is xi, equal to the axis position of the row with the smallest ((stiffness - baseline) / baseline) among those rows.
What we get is 255 N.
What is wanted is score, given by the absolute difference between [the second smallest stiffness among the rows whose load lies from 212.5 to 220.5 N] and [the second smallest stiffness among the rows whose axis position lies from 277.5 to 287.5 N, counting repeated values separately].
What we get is 6.7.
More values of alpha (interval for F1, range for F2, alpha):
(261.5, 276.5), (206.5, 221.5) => -0.5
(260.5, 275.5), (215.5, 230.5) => -0.4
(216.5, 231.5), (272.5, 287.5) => 0.5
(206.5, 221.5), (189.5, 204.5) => -0.1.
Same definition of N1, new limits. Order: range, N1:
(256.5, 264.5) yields 20.8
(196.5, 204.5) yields 24.6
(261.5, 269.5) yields 18.7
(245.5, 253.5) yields 21.3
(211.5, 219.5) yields 23.2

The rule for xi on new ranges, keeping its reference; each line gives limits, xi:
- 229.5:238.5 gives 230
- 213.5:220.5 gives 217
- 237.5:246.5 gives 240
